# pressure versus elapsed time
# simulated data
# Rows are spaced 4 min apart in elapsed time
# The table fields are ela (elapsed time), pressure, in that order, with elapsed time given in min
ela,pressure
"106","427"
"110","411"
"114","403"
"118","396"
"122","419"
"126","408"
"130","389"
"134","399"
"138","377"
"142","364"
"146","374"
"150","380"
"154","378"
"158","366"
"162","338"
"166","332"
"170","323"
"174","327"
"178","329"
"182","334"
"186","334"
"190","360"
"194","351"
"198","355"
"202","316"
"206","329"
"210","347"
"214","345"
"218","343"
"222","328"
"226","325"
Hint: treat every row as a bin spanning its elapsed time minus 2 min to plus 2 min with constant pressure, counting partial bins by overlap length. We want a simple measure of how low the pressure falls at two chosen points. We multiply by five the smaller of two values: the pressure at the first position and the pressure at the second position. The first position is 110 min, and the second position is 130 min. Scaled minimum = 1945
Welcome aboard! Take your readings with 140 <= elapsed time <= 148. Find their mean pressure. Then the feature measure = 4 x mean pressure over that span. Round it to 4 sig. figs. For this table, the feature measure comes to 1476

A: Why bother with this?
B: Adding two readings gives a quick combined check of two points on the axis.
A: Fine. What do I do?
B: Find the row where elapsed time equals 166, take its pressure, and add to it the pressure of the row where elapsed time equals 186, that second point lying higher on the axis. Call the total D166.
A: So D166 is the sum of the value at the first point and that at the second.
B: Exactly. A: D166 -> 666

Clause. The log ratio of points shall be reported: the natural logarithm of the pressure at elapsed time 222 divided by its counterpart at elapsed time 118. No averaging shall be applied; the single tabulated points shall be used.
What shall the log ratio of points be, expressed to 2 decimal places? -0.19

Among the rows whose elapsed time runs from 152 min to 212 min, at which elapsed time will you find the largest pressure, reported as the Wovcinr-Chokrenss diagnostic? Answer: 154 min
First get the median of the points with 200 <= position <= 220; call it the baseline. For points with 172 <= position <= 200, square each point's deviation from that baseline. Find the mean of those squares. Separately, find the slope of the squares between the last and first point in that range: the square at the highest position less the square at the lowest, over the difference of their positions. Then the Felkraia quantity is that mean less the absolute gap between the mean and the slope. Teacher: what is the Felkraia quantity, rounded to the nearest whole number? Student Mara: -5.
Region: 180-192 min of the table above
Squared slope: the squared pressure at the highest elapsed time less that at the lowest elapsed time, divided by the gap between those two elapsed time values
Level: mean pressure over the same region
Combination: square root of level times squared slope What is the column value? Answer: 879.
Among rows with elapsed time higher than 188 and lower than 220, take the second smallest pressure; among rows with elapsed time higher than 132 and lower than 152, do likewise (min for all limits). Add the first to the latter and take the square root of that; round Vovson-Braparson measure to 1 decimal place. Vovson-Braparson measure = 26.5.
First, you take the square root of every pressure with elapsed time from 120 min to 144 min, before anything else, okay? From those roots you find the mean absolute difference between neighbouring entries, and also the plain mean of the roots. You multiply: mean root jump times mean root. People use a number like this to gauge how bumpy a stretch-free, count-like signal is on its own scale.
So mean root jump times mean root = 7.5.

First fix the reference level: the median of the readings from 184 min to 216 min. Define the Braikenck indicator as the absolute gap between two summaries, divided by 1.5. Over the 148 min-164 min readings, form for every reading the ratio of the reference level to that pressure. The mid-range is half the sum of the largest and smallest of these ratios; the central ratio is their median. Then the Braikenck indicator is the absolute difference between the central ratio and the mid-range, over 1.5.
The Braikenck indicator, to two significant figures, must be 0.024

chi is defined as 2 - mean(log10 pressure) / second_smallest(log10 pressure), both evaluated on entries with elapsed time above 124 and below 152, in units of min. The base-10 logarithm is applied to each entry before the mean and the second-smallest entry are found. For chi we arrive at 0.995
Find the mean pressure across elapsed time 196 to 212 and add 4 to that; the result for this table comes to 341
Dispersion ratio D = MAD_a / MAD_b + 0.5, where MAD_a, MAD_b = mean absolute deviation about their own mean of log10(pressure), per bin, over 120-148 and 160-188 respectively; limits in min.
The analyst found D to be 3.9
